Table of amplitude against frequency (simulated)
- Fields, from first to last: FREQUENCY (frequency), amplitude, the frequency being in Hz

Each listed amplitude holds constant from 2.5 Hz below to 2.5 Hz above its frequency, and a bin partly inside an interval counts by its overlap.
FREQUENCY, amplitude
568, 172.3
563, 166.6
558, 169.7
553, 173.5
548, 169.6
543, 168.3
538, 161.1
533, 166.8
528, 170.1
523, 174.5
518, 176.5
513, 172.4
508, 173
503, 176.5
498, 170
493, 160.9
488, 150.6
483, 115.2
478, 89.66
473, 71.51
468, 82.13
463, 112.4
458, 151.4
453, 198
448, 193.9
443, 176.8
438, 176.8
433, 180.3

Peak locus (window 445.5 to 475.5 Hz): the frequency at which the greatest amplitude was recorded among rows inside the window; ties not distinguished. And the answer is 453 Hz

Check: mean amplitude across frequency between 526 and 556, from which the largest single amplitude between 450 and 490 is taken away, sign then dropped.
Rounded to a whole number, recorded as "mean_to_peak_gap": 30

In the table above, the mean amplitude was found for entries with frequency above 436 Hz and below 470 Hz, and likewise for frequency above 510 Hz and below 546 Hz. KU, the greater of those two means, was 170.0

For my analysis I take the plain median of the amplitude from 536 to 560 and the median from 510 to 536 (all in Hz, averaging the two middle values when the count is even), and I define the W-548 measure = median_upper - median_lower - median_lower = -175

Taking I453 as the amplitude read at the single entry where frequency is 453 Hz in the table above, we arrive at 198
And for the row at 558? 169.7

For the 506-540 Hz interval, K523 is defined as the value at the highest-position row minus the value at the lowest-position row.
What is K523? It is -12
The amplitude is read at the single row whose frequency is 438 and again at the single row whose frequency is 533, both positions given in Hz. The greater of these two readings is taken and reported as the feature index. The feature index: 177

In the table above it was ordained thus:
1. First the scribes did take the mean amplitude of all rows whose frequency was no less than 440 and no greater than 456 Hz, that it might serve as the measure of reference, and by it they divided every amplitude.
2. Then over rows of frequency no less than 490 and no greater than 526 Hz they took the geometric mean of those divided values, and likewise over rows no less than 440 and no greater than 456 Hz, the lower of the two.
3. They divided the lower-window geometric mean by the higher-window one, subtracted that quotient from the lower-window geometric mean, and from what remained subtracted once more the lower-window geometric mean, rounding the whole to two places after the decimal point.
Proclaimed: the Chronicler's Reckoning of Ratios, -1.10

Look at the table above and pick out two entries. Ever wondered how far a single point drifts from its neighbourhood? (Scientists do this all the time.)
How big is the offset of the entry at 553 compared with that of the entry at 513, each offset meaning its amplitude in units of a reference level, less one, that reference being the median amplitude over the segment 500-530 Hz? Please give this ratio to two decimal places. 0.19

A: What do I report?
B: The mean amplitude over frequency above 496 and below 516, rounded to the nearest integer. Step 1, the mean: 173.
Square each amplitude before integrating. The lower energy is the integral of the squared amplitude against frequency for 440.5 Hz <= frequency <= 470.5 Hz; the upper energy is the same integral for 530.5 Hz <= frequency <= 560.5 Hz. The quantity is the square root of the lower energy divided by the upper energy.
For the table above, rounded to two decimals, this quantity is 0.94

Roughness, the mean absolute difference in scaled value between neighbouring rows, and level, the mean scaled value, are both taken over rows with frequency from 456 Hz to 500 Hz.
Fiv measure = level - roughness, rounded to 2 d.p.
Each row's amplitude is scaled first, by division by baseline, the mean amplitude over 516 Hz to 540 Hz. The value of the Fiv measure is 0.59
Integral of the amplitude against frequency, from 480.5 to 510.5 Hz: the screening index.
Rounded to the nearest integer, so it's 4731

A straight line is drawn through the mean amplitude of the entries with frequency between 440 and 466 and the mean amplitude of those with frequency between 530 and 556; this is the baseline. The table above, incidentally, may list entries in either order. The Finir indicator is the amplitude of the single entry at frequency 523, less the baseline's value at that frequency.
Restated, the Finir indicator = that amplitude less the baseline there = 7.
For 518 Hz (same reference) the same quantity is 9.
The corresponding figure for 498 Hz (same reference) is 3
